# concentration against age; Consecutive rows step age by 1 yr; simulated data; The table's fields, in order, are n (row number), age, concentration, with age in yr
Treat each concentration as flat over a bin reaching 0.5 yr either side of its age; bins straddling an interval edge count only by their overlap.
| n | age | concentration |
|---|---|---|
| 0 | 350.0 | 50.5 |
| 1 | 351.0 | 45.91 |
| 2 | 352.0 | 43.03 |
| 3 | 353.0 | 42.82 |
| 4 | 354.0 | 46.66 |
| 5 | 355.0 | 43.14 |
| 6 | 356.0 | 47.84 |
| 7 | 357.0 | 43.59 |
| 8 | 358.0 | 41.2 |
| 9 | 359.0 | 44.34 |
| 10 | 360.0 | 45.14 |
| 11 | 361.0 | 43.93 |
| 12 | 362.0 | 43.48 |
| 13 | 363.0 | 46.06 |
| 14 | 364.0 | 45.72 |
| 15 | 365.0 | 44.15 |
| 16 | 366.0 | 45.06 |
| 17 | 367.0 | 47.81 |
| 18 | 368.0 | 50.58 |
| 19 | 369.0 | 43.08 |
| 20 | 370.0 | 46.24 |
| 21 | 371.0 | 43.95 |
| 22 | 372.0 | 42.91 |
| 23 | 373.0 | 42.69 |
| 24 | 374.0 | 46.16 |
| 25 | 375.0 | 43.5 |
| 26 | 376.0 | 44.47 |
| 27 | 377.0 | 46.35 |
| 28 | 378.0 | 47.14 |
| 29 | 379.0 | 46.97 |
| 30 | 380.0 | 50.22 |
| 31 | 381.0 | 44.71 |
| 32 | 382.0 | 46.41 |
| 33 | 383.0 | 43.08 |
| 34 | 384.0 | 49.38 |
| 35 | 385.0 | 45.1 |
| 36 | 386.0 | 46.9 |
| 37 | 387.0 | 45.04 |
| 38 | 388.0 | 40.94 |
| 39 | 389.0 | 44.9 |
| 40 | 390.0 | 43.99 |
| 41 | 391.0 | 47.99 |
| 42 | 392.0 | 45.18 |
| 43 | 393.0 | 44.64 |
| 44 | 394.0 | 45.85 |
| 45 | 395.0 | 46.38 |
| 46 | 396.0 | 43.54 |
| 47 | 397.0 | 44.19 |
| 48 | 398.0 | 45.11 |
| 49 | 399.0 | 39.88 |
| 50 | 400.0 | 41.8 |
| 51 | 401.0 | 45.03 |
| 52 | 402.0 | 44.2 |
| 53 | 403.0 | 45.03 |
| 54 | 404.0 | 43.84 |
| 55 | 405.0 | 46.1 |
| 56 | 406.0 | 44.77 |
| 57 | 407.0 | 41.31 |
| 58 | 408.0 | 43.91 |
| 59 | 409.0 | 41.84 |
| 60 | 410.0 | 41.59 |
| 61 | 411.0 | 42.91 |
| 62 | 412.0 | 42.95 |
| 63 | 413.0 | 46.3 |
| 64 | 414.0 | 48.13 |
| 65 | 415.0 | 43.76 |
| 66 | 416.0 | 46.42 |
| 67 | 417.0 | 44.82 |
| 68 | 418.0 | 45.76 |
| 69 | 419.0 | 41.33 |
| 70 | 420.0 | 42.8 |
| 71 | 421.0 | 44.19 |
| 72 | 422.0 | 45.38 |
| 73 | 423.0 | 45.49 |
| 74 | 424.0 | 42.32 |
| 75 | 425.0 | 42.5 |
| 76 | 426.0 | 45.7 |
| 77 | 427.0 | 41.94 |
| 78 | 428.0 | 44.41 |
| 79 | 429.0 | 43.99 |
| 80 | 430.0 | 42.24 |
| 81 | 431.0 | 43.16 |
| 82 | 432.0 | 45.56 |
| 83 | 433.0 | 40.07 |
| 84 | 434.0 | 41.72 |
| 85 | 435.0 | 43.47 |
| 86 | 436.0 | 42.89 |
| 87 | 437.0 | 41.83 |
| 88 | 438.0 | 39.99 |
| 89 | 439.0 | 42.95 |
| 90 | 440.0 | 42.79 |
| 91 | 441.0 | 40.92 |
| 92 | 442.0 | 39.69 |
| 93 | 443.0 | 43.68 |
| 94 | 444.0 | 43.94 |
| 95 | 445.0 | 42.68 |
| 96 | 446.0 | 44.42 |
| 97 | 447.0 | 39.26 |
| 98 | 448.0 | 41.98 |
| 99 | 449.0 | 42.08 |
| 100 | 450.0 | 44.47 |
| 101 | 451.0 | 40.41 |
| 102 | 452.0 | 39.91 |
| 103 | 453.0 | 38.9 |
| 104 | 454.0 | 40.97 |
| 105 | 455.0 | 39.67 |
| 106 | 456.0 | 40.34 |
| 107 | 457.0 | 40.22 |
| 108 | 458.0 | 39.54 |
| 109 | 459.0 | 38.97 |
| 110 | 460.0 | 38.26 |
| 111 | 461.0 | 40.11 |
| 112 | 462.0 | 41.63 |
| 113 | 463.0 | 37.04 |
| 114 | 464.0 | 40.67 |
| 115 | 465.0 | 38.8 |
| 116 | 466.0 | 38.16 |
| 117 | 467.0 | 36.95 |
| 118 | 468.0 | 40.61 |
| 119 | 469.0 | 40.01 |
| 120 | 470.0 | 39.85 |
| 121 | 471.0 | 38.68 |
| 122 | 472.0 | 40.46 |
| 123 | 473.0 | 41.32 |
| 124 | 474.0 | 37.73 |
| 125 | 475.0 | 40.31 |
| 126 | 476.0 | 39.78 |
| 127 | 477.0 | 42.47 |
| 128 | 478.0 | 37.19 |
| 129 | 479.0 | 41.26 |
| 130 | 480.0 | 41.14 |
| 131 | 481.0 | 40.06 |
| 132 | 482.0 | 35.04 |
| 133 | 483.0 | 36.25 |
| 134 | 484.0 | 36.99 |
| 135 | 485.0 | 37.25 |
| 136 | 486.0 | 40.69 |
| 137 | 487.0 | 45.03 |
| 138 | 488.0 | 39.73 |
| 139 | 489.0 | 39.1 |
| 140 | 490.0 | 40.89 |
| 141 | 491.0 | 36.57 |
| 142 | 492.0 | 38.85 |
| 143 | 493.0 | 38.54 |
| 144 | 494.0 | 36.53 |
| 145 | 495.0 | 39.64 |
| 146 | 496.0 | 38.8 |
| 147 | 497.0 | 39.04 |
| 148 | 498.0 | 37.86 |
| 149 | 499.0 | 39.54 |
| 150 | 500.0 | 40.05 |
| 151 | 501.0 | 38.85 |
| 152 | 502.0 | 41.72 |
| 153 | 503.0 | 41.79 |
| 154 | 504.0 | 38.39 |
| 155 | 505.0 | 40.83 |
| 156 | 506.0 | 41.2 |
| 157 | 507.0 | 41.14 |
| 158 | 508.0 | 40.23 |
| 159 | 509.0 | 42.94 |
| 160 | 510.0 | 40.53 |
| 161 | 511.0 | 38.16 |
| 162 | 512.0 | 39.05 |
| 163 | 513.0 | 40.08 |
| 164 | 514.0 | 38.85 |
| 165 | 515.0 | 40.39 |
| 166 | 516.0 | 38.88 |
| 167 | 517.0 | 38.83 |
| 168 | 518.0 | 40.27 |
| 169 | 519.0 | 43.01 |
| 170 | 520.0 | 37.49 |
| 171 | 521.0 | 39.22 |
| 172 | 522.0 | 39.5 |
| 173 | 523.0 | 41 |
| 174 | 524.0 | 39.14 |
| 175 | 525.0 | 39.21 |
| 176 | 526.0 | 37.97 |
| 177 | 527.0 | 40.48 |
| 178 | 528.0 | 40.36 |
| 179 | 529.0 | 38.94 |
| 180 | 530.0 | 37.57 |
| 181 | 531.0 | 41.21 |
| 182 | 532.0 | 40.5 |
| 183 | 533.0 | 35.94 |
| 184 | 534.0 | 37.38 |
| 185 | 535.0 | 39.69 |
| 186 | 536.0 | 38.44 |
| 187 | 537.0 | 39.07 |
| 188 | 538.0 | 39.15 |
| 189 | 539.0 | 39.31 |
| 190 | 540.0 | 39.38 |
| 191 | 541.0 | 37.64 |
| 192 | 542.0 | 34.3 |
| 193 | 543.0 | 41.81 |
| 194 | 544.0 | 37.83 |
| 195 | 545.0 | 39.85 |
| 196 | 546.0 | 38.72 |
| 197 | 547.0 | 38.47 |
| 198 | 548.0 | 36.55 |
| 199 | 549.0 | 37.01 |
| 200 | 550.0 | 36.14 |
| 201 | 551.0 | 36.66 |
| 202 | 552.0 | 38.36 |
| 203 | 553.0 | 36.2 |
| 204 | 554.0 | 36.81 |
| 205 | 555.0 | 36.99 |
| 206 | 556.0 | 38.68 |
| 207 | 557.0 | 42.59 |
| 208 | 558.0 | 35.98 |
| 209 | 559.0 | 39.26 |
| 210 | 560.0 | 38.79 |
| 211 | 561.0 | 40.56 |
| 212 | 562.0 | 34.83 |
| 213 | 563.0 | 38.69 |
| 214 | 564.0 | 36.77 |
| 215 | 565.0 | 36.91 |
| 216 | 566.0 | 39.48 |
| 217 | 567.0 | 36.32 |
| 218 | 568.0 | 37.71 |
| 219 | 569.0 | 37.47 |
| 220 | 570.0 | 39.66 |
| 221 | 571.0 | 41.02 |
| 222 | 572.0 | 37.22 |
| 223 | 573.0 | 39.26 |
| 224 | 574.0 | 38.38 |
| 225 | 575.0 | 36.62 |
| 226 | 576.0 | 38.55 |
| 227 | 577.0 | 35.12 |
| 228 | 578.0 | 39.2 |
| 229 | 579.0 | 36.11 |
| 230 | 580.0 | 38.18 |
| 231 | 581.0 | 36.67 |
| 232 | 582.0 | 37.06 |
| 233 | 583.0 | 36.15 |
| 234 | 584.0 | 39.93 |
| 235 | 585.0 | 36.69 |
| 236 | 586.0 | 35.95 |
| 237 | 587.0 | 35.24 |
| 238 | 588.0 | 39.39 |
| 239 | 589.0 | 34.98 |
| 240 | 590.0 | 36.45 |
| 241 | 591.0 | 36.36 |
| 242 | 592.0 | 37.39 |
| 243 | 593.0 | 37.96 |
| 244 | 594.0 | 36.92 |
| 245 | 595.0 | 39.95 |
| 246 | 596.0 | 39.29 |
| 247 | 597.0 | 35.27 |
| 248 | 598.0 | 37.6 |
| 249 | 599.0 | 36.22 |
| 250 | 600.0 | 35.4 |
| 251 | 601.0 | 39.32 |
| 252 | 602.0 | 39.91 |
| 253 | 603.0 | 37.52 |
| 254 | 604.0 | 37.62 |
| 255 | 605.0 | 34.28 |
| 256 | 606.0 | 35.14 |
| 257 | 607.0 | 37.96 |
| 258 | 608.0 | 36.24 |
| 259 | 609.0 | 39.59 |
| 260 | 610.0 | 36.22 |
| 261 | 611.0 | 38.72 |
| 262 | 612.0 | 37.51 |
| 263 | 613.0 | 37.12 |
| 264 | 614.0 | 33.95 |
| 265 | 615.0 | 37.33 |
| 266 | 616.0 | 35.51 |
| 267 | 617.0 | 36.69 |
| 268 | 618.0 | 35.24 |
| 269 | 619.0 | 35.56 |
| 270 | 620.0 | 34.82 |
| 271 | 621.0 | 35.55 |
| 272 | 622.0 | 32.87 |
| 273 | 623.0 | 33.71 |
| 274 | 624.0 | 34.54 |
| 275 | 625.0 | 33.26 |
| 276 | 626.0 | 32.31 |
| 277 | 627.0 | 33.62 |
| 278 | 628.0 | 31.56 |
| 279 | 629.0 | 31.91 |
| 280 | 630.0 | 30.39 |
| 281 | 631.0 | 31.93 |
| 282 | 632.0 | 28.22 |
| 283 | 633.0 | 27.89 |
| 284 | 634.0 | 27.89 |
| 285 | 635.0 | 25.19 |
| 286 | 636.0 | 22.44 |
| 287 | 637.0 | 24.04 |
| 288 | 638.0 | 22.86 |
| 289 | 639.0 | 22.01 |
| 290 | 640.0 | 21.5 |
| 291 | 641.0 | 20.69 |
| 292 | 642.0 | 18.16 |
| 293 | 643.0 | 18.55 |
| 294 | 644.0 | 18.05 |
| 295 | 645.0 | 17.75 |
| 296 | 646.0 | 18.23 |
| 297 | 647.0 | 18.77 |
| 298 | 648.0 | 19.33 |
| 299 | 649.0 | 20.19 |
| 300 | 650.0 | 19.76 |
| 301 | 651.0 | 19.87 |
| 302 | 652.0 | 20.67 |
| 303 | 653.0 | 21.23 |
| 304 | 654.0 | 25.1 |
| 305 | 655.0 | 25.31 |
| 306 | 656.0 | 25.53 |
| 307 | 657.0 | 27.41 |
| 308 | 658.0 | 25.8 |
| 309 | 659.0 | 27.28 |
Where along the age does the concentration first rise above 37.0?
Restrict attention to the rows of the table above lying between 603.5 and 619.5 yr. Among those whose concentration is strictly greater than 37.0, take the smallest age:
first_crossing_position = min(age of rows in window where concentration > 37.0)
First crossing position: 604.0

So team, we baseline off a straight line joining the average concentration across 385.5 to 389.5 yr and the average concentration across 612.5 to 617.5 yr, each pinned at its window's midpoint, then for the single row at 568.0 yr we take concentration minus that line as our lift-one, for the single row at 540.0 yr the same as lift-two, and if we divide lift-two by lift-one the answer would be -4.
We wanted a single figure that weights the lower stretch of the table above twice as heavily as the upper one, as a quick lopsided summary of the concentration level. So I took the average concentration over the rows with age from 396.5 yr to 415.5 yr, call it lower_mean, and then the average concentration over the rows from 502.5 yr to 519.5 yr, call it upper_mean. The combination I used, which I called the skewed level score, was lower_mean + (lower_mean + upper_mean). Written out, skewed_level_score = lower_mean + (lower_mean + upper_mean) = 128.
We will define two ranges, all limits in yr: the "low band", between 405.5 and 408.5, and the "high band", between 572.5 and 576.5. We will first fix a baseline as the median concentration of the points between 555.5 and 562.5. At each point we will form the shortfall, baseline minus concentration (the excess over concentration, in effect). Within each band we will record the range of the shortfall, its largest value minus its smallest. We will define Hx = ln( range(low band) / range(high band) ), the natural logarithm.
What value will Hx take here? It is 0.3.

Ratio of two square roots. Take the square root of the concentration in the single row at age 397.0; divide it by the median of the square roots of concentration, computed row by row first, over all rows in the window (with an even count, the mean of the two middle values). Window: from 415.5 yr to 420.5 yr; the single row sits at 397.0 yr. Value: 0.99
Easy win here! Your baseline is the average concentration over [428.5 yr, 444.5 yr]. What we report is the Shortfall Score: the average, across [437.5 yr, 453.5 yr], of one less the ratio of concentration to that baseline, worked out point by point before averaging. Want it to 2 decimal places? 0.02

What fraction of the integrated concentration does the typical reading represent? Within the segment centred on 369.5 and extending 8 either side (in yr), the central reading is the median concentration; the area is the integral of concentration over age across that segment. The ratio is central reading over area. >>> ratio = 0.0620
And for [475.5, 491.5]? 0.0632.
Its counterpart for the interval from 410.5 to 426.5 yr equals 0.0626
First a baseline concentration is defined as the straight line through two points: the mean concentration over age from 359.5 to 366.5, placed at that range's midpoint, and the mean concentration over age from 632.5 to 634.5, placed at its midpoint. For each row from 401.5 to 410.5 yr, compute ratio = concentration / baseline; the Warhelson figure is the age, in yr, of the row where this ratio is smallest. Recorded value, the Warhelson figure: 407.0 yr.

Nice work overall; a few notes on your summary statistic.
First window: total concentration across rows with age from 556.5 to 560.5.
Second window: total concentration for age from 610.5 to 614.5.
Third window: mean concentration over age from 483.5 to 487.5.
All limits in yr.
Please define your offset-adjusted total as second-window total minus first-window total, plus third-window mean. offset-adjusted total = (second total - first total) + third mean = 31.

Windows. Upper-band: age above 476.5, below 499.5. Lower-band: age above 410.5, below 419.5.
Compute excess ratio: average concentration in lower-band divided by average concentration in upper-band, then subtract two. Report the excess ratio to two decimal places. -0.86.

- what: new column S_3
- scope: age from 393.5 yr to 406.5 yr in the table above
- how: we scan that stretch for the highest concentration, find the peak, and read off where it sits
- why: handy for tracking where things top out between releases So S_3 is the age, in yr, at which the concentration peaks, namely 395.0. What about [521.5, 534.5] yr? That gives 531.0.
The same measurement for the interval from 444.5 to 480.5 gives 450.0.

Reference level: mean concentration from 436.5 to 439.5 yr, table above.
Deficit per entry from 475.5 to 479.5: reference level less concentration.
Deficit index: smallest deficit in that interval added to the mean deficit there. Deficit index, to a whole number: 1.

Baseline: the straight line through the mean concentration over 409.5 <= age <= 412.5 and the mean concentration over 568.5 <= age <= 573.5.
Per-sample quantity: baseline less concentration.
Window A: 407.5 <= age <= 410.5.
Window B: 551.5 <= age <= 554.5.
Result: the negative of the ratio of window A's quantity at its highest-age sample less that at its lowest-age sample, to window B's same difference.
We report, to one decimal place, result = -1.5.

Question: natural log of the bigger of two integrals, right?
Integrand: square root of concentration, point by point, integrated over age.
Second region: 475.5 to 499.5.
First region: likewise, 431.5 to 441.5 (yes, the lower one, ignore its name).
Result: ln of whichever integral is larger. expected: 5.0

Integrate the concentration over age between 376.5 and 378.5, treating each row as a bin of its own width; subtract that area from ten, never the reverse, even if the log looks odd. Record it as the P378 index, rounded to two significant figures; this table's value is -83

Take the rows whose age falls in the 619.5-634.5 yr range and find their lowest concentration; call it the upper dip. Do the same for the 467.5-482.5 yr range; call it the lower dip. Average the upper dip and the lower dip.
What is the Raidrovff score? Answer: 31.5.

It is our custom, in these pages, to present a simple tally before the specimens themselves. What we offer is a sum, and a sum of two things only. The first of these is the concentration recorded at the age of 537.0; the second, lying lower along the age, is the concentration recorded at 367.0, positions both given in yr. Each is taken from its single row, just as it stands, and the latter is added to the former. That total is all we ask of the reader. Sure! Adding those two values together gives 87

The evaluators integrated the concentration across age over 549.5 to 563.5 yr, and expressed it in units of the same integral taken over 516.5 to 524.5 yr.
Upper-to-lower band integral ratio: 1.7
